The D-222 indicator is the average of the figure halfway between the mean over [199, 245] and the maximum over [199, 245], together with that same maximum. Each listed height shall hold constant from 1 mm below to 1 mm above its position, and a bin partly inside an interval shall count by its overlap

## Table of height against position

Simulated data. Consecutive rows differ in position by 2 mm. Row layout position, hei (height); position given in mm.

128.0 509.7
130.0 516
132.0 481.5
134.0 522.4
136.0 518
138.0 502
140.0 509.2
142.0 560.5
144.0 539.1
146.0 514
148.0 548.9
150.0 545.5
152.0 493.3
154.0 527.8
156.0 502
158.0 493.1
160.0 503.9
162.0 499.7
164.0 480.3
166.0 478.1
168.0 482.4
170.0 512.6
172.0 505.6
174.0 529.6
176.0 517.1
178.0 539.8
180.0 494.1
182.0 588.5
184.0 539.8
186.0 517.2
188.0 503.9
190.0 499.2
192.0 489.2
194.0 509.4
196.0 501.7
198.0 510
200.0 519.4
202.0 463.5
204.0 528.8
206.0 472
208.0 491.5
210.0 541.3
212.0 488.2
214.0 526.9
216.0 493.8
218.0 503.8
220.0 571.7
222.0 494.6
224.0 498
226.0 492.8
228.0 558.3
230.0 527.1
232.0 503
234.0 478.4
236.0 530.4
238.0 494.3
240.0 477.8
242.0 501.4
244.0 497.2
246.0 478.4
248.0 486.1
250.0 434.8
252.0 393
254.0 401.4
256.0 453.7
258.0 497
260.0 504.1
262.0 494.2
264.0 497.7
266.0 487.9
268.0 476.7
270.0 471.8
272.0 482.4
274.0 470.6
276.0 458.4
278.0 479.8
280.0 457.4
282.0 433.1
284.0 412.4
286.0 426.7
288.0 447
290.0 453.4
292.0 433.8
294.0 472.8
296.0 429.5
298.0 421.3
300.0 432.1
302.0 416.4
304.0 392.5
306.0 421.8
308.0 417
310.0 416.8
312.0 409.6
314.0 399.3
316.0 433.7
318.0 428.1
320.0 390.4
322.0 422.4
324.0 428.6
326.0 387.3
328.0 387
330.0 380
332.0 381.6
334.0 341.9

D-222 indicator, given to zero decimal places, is 555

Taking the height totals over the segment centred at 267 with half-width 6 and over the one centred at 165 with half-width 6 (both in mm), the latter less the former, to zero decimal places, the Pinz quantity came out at 46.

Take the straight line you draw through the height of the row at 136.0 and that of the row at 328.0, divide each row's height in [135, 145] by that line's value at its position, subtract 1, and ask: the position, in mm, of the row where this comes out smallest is 138.0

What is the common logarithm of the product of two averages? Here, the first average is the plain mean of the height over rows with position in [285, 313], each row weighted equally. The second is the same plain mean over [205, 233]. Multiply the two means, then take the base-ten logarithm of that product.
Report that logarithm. 5.34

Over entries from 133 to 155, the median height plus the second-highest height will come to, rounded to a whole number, 1071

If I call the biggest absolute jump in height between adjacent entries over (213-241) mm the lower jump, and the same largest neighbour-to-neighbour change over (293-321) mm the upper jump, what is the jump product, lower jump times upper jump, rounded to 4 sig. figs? 3338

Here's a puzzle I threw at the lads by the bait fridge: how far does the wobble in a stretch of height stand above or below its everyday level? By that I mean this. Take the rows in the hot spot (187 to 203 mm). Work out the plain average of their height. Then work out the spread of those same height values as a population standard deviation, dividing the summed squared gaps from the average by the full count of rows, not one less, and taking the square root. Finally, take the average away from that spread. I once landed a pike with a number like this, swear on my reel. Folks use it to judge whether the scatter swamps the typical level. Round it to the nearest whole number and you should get -484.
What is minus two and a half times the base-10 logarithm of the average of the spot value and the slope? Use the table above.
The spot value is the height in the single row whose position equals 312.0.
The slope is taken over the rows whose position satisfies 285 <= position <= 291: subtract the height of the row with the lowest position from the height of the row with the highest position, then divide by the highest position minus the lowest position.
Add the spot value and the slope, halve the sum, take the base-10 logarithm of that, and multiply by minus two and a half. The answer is -5.80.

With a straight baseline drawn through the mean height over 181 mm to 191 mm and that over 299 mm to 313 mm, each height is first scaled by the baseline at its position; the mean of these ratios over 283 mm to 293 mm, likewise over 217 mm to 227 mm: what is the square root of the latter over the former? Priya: 1.01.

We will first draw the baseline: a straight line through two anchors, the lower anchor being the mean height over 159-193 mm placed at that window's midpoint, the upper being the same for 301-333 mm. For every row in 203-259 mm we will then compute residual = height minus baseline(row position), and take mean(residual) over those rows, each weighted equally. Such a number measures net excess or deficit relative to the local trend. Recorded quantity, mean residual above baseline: 23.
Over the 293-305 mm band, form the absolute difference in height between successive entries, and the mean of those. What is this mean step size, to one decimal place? 20.4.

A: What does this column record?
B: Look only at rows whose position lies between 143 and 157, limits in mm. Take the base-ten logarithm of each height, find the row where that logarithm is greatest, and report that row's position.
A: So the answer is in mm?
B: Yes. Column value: 148.0 mm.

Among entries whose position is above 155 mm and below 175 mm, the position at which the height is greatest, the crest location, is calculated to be 174.0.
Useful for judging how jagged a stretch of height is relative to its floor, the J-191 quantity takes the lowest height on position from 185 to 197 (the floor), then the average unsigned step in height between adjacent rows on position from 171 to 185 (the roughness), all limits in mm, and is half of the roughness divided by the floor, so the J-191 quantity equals 0.042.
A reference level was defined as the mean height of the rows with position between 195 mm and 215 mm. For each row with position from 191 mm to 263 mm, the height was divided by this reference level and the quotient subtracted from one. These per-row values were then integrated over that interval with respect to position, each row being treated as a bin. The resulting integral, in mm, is 1.4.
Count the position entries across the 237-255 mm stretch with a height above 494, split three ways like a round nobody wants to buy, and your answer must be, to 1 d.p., 1.0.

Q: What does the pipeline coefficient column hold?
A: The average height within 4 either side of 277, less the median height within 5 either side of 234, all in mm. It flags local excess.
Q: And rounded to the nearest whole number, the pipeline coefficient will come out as -36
